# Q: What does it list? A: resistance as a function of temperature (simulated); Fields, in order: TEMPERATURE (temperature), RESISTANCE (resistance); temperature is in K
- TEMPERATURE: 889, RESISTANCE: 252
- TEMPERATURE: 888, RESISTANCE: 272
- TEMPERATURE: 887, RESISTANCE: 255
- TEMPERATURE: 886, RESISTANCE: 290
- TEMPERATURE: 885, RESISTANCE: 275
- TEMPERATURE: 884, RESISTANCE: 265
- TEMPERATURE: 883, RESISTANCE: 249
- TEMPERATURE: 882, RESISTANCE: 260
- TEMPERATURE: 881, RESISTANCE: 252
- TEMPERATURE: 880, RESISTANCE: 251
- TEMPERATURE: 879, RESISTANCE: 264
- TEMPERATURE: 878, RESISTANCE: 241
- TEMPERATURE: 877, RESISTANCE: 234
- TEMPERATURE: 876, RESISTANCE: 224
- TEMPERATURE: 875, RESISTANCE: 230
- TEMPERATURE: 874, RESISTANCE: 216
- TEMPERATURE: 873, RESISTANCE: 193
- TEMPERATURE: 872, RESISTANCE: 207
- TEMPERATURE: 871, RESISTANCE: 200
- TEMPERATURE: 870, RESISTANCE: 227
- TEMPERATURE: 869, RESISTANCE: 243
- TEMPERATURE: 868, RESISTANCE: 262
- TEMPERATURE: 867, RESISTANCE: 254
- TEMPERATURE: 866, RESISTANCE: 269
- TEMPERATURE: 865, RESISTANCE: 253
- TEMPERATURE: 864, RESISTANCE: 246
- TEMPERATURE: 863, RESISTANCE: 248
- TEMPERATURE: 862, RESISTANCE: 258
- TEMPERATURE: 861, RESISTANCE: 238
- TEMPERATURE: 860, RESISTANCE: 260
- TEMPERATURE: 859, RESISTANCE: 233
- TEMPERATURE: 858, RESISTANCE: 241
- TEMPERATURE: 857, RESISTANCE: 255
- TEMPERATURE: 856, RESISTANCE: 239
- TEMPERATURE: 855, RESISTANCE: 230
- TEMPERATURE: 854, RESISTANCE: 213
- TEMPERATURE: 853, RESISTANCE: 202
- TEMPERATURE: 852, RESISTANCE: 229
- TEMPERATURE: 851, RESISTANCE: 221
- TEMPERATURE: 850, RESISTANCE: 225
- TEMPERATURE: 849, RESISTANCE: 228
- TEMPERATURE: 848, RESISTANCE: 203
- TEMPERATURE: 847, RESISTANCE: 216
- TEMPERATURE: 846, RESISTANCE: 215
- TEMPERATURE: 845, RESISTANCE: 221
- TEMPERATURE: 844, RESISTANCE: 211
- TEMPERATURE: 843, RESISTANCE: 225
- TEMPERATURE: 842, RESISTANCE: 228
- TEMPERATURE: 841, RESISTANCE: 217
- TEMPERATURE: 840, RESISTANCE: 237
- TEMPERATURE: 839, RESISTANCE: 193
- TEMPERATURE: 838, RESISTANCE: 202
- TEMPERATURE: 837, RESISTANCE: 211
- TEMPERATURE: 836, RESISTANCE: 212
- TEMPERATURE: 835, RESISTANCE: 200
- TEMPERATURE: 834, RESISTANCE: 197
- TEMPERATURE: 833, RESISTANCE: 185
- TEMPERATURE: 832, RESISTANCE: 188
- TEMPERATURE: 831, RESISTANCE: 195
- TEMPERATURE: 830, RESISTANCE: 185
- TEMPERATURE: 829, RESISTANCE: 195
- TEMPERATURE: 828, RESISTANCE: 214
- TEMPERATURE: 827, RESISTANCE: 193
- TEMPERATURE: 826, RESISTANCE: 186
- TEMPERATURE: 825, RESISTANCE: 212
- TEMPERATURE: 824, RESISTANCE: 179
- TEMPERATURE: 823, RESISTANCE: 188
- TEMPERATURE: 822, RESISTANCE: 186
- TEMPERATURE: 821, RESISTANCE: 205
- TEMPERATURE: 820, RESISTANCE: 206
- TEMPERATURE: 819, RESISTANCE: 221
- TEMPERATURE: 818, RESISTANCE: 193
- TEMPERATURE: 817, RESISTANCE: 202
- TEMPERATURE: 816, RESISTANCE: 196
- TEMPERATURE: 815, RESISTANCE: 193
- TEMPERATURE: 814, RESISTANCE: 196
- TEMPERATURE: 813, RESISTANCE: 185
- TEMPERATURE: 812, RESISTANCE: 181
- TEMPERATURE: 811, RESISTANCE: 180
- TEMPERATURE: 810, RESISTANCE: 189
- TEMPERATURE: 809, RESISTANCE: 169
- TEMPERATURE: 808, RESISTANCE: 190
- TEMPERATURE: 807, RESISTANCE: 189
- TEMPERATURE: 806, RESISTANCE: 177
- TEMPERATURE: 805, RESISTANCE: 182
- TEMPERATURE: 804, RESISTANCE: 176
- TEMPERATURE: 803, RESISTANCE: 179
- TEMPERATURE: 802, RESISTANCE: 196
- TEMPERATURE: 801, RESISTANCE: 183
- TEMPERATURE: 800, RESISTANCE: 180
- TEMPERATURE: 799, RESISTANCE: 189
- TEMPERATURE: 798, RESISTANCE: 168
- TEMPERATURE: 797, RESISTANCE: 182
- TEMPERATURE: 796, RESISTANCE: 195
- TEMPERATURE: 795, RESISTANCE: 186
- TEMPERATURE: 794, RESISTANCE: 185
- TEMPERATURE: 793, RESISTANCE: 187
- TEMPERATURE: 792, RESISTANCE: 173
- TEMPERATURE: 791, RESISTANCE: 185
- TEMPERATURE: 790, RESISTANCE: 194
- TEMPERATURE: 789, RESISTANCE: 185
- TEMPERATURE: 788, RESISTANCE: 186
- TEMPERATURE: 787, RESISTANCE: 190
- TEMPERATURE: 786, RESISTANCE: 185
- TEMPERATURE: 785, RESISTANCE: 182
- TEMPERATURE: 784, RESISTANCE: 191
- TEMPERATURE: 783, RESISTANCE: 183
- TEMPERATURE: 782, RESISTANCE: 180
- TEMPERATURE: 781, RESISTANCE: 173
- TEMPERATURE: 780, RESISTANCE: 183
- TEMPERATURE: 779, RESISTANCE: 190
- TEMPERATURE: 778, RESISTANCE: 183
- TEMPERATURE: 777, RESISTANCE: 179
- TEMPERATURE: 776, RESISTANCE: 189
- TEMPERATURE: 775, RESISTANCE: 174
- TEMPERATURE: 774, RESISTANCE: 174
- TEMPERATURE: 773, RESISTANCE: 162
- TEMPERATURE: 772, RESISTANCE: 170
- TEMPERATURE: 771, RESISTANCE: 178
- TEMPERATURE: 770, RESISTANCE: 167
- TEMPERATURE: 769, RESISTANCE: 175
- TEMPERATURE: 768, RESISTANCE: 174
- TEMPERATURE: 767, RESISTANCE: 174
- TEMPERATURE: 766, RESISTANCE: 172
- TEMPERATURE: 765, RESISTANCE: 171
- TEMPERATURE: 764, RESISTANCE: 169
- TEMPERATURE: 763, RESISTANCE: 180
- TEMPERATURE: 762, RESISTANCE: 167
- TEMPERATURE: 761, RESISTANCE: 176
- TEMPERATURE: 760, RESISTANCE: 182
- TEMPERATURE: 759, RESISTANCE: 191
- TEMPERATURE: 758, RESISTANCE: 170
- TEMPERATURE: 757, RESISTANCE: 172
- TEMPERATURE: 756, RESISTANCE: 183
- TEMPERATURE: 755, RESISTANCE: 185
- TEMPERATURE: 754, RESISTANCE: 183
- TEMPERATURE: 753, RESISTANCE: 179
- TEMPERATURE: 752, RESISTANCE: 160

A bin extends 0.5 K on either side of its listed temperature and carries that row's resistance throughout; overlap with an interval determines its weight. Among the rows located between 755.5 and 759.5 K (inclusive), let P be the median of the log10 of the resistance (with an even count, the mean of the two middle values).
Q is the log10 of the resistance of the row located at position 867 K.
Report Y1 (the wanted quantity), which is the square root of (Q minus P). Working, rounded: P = 2.25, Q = 2.40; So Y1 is 0.39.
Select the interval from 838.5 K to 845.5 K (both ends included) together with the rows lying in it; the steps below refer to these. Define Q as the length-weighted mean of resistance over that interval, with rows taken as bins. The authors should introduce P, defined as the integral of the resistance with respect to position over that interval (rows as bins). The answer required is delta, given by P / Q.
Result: 7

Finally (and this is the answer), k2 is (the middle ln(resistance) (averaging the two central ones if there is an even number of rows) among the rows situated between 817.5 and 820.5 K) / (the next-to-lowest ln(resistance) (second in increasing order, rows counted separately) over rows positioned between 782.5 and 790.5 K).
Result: 1.02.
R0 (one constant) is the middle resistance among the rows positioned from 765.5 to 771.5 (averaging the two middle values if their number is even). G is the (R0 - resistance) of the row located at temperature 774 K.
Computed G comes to 0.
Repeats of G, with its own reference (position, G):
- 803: -5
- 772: 4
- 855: -56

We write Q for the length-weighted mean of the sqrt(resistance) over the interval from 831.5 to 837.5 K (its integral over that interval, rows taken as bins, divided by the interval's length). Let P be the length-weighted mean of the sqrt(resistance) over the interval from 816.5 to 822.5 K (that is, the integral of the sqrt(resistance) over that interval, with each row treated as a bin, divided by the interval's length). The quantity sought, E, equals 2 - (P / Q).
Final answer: 0.99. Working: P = 14.2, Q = 14.1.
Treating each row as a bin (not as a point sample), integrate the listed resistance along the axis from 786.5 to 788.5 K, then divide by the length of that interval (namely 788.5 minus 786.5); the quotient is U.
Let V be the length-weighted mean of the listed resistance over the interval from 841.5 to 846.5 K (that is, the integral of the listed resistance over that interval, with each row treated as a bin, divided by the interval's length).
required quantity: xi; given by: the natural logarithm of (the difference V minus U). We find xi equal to 3.47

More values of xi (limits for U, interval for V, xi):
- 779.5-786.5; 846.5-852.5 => 3.64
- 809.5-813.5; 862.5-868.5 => 4.27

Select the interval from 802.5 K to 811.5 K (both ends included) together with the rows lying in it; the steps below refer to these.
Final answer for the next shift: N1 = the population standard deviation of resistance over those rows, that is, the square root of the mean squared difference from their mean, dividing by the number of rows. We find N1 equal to 7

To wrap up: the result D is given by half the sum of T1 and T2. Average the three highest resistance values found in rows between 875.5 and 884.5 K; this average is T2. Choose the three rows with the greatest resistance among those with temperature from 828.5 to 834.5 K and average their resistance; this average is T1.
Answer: 229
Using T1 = 196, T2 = 263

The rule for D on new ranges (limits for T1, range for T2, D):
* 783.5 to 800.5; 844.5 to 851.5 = 209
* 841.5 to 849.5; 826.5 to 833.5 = 214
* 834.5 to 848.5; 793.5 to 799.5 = 210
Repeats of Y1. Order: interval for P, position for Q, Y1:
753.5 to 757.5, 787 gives 0.13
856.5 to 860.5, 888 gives 0.20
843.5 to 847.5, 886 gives 0.36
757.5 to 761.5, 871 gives 0.22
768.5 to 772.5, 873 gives 0.22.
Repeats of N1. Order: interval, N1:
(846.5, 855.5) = 10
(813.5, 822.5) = 10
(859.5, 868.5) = 9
